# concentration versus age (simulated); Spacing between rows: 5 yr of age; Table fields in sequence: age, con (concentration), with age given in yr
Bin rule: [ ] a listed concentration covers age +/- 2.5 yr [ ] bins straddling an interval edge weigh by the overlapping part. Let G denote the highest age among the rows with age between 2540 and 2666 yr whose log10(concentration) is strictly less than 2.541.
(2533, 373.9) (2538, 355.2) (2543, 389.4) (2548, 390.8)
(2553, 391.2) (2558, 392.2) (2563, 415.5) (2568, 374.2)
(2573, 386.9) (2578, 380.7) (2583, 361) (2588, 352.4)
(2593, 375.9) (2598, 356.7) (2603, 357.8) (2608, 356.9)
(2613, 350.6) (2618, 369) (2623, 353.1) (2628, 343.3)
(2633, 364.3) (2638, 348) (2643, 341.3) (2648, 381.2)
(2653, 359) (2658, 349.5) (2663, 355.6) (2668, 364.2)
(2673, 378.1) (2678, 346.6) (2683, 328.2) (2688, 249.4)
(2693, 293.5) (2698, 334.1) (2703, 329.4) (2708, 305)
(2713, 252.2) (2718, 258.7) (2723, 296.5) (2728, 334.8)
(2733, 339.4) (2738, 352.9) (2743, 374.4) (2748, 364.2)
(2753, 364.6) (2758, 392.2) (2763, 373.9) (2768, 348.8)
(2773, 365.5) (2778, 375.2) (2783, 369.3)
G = 2643 yr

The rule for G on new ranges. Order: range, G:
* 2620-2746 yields 2733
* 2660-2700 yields 2698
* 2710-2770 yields 2733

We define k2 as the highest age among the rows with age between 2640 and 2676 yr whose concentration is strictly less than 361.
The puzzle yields 2663 yr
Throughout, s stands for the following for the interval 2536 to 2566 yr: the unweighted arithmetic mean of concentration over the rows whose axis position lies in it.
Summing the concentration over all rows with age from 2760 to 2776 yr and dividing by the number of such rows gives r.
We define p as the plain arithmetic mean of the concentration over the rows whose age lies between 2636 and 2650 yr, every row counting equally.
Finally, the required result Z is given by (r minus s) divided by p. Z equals -0.074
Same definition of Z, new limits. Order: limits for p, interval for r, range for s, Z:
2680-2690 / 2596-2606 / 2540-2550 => -0.114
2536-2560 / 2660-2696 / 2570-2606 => -0.095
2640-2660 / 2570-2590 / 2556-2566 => -0.094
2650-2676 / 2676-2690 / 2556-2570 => -0.238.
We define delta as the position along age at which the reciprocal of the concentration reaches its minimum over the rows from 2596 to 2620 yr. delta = 2618 yr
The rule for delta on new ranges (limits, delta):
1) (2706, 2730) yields 2728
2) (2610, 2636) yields 2618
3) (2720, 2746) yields 2743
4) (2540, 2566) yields 2563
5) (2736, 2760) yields 2758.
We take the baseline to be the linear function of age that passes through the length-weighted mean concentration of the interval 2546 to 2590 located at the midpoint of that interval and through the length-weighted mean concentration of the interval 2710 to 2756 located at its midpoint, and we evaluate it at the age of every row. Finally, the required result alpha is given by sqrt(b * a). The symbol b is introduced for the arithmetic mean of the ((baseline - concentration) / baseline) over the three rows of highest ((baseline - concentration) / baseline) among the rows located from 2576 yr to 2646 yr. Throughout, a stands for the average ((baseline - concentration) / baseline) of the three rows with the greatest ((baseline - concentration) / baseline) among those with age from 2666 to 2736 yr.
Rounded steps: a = 0.245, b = 0.05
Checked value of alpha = 0.116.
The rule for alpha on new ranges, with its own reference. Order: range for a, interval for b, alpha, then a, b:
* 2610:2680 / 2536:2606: 0.057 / 0.048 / 0.07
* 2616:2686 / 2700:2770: 0.095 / 0.048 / 0.19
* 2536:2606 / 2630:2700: 0.102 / 0.068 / 0.15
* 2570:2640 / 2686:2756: 0.116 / 0.054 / 0.25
